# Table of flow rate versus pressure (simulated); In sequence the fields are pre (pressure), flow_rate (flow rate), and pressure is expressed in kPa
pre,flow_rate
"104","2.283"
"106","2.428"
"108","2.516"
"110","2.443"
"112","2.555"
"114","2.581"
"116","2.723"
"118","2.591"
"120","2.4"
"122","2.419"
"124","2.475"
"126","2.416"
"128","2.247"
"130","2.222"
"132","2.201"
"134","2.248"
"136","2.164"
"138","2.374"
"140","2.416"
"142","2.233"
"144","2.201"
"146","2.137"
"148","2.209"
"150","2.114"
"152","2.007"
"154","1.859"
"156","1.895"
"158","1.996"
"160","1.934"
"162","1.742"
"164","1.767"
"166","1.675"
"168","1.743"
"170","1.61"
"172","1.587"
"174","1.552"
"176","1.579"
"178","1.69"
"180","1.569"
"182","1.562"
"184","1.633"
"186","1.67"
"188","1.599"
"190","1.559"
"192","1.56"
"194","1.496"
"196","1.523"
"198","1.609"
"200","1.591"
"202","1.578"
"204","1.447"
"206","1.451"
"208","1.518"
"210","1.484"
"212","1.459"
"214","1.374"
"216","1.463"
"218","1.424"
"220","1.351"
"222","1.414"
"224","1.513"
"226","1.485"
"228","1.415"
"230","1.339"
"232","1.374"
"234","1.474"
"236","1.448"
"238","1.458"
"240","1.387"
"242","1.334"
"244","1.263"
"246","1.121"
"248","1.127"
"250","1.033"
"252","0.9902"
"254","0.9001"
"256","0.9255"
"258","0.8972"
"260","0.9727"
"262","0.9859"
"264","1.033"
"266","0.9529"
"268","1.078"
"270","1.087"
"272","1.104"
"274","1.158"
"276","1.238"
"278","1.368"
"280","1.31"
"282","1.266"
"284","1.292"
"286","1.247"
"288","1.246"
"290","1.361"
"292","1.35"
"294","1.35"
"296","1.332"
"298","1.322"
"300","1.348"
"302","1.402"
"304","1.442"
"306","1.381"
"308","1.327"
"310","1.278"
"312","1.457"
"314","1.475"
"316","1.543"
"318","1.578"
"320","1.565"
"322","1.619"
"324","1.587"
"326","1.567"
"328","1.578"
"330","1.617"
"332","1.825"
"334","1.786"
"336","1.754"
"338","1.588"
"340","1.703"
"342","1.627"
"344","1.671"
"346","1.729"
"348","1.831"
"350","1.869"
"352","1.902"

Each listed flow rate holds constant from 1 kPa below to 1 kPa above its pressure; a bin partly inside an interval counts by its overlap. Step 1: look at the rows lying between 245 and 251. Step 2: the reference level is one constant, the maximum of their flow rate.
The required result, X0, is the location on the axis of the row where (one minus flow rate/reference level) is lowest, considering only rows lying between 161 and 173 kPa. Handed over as 164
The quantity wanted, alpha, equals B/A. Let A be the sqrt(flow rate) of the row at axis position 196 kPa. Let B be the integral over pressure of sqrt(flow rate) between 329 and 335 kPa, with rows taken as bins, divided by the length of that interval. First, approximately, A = 1.23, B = 1.32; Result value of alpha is 1.07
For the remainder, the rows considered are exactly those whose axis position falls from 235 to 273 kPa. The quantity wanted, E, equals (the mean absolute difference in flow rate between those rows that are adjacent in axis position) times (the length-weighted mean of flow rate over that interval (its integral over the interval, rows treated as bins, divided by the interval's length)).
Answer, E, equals 0.062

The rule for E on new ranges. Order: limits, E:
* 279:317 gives 0.062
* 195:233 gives 0.084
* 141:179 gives 0.148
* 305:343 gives 0.105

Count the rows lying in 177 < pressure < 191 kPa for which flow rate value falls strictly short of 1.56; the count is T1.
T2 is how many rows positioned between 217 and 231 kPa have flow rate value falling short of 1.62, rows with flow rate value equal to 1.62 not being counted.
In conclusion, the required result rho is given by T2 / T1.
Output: 7.0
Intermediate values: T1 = 1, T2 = 7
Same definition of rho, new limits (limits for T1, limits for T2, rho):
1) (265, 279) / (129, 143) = 0.0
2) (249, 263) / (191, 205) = 1.0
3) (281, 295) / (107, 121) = 0.0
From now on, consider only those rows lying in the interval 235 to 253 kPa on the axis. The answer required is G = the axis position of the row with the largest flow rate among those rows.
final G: 238 kPa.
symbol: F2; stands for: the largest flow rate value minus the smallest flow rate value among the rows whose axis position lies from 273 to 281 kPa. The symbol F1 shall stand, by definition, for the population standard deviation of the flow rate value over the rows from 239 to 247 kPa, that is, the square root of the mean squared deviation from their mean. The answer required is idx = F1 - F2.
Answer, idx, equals -0.110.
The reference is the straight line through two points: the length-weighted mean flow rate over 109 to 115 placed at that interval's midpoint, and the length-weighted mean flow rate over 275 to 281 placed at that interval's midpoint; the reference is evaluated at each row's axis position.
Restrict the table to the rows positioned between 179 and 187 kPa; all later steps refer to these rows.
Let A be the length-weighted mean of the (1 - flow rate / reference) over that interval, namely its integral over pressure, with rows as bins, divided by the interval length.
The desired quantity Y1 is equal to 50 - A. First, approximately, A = 0.20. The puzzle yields 49.8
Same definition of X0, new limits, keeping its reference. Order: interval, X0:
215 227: 224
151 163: 152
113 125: 116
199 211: 200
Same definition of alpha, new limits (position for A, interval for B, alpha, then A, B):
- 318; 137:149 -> 1.20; 1.26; 1.50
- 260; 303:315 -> 1.20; 0.99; 1.18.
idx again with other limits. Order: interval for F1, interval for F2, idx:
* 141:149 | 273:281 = -0.175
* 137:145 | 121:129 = -0.137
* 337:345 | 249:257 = -0.089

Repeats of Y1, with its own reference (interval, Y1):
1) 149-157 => 49.9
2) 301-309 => 50.3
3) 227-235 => 49.8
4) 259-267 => 49.7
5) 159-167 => 49.8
